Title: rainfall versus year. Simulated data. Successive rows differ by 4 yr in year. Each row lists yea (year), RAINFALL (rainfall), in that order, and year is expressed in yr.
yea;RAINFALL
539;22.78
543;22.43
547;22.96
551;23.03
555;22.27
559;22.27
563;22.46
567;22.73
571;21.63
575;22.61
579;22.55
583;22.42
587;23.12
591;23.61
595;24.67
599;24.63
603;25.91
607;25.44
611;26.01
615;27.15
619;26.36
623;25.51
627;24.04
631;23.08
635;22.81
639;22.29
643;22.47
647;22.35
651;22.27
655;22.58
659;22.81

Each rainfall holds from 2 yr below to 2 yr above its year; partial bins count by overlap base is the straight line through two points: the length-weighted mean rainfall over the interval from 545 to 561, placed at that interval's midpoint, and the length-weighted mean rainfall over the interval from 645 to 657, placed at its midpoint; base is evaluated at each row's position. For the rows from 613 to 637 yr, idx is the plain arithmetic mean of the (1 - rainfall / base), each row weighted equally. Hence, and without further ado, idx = -0.11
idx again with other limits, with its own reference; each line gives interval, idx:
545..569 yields 0.00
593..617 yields -0.14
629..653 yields -0.01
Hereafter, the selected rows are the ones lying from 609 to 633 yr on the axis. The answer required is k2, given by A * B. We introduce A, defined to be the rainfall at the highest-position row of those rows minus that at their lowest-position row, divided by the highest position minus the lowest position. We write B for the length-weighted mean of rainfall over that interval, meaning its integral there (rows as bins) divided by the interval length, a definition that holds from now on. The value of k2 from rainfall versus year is -3.7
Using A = -0.15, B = 25.4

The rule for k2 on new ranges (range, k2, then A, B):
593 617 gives 3.2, 0.12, 25.6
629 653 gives -0.9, -0.04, 22.5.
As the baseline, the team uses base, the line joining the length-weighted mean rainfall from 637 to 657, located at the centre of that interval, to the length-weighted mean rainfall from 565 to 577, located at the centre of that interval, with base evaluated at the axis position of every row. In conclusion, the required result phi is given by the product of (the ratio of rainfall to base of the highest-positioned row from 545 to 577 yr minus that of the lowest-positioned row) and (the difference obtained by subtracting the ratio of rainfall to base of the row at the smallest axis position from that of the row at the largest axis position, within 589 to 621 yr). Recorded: -0.002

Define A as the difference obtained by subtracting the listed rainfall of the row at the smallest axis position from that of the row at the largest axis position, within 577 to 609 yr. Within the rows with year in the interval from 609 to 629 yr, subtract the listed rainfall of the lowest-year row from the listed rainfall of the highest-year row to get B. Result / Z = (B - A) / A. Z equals -1.7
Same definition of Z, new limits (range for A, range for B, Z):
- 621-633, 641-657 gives -1.0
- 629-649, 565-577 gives -0.8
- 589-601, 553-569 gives -0.5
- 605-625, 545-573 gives -20.0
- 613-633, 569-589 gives -1.4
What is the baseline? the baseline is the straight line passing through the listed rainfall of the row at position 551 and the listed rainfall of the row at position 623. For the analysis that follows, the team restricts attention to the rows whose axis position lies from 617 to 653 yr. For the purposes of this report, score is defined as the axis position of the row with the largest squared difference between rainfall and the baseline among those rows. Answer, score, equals 651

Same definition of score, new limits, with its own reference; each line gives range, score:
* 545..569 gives 559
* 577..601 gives 583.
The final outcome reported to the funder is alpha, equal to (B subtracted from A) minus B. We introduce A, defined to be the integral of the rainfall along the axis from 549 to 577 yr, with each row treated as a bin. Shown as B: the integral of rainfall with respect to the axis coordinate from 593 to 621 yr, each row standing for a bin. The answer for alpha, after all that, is -813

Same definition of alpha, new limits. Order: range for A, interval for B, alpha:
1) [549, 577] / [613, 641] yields -742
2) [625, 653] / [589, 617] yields -782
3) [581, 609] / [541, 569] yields -586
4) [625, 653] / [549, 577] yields -619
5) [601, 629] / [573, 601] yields -587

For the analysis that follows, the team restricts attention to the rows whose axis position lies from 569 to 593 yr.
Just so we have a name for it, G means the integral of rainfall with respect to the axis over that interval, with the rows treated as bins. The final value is 544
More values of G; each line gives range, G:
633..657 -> 539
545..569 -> 543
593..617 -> 615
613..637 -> 596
